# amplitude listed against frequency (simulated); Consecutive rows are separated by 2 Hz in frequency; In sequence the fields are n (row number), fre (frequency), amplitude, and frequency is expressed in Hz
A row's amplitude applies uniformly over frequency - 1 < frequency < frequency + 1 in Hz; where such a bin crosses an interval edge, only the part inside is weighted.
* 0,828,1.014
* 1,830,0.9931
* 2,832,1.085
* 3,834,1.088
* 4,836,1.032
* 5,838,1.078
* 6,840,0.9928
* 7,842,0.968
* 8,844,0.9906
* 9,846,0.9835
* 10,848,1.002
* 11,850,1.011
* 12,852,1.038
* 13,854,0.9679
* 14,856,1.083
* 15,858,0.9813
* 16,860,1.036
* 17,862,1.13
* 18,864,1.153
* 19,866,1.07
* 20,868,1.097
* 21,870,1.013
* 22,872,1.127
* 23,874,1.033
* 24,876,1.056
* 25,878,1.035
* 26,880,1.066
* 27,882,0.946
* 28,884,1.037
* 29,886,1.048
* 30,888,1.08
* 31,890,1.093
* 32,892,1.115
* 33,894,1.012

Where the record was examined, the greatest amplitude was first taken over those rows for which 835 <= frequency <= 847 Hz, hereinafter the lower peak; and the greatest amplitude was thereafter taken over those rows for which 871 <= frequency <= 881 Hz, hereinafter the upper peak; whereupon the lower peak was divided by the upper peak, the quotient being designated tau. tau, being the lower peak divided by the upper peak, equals 0.96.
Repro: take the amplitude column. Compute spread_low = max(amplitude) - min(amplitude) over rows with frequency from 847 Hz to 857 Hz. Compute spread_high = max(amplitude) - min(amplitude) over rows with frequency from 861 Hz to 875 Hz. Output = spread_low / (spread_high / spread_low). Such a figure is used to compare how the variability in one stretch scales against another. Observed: 0.095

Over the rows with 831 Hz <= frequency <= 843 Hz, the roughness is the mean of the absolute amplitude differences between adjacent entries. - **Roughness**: 0.043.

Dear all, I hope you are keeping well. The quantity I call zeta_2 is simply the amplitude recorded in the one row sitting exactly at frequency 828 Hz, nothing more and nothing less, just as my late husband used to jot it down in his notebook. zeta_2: 1.014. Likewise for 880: 1.066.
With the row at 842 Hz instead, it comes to 0.968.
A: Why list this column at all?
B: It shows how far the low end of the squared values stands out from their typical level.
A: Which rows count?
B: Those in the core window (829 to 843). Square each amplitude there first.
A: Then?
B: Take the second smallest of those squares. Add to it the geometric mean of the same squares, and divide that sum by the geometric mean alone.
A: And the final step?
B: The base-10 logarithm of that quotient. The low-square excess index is 0.284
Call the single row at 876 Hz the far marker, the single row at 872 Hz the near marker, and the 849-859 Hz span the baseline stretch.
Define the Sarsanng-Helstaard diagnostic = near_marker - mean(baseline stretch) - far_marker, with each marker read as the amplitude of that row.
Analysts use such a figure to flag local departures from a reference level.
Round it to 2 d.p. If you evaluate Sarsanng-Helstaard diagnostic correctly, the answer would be -0.95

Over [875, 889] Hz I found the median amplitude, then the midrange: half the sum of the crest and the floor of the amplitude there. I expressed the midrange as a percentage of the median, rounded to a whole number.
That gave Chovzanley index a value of 97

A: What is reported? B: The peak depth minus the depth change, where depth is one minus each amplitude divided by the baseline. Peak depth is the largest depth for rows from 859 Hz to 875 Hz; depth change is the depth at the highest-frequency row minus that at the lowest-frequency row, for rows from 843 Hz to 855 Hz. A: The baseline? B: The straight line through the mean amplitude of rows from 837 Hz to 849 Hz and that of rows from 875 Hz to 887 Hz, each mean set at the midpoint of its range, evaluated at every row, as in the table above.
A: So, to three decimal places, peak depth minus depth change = -0.020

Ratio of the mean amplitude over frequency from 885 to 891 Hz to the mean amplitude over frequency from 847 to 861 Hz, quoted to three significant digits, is 1.06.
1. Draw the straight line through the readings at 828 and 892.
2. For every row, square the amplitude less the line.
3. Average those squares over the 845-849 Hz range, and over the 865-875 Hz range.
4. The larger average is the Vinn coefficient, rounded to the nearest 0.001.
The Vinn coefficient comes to 0.003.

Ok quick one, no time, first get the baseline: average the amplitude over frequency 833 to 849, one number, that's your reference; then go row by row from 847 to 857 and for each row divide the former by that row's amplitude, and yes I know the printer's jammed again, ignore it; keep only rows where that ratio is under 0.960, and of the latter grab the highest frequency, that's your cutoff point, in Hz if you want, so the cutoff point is 856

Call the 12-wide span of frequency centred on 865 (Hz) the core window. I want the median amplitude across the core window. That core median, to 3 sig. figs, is 1.08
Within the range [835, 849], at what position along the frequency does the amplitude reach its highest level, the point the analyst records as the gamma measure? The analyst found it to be 838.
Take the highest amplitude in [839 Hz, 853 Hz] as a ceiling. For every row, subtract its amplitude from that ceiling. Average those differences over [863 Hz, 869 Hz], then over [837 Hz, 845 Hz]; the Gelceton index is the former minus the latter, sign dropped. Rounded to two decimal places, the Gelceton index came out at 0.10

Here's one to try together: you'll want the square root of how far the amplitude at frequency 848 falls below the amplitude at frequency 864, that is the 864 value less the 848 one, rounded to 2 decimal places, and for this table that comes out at 0.39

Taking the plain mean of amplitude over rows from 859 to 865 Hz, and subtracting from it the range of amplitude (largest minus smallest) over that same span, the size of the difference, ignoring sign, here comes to 0.99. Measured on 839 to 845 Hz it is 0.96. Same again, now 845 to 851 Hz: 0.97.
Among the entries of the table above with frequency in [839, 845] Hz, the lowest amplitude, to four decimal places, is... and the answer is 0.9680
